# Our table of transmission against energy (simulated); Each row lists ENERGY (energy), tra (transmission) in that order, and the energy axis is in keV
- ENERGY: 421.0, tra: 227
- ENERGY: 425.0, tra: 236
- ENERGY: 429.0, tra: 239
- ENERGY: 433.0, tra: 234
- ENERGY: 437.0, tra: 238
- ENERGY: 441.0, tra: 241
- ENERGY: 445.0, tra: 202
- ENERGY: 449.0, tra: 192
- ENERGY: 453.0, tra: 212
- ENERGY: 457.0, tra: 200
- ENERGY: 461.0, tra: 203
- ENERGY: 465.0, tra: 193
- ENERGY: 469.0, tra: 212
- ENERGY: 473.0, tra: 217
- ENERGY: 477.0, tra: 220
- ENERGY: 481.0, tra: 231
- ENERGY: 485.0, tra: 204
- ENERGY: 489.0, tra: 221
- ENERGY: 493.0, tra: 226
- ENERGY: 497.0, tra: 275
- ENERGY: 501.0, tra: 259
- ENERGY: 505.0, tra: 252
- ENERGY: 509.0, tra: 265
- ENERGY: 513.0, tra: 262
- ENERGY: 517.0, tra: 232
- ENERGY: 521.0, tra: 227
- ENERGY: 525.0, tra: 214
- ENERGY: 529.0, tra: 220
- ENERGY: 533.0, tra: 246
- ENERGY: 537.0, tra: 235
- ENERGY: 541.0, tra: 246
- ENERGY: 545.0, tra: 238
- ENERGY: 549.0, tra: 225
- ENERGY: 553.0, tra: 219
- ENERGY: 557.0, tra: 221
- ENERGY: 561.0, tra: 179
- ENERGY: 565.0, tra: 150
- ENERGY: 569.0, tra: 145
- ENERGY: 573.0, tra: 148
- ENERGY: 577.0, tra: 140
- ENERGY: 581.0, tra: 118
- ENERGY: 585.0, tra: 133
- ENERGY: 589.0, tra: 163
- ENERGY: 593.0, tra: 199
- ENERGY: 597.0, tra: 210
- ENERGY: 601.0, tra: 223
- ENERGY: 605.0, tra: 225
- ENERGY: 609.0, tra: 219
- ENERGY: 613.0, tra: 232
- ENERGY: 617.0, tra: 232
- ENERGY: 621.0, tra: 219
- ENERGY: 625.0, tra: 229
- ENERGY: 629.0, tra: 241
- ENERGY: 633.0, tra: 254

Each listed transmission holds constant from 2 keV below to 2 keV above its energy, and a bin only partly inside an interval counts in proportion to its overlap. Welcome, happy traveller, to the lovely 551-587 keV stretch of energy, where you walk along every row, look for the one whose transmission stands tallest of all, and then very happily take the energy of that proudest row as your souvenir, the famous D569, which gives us 557.0 keV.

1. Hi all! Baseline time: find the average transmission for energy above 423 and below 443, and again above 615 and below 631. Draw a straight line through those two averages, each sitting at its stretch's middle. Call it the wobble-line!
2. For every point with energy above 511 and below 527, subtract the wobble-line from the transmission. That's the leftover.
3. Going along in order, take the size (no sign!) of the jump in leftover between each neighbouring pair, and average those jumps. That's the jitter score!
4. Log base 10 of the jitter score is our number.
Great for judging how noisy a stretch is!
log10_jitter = 1.2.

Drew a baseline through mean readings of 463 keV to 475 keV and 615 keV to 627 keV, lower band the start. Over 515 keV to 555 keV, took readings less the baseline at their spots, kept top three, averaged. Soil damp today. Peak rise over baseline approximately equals 27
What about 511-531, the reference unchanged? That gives 27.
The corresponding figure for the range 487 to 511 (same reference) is 55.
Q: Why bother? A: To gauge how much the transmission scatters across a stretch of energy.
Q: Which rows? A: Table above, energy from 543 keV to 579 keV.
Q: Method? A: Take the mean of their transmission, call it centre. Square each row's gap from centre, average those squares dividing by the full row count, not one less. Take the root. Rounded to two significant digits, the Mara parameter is 38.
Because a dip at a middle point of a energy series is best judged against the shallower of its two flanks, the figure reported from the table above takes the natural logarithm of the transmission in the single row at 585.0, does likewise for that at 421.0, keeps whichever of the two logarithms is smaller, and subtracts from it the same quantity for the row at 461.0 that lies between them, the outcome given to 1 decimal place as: -0.4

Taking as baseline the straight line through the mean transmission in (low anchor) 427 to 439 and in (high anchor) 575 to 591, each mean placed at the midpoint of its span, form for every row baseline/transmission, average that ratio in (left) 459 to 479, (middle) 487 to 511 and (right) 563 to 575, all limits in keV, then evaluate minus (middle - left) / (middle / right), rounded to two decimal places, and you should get 0.31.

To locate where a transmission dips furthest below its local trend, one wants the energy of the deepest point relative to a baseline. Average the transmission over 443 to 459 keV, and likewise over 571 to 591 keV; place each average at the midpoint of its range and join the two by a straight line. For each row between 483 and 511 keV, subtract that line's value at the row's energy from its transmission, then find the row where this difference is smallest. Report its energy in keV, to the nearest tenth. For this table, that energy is 485.0 keV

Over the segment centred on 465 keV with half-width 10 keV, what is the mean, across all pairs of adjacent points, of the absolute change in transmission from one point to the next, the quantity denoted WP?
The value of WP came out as 9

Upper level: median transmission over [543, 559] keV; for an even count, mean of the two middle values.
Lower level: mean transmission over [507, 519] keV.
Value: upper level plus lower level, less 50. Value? 426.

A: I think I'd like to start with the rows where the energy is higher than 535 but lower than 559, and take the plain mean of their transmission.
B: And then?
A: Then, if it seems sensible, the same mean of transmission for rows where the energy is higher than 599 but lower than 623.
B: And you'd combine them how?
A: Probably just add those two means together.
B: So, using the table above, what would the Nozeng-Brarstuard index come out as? 456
